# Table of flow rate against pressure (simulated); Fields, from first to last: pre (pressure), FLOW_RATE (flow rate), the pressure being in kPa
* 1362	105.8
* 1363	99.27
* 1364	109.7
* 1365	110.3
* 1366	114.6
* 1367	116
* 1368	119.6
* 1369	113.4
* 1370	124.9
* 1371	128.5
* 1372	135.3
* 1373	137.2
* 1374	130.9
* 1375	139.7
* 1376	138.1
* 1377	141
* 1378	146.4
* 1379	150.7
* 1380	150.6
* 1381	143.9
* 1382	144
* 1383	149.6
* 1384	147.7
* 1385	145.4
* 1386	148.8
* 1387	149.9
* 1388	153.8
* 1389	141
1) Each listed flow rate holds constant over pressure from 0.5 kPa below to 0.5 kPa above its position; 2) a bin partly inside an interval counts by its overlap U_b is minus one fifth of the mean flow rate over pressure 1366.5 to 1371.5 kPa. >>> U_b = -24.1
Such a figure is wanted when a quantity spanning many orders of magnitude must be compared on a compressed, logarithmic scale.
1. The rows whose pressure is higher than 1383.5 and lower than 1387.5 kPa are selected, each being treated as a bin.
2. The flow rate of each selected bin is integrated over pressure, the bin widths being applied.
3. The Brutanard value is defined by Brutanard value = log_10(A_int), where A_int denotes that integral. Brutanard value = 2.77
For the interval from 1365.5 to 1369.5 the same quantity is 2.67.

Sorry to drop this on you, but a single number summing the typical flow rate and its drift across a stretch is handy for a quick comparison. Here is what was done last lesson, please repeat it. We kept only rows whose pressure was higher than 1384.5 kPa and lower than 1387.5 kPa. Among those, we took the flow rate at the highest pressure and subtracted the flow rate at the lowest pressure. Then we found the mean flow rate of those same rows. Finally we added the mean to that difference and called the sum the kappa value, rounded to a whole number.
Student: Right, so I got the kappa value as 153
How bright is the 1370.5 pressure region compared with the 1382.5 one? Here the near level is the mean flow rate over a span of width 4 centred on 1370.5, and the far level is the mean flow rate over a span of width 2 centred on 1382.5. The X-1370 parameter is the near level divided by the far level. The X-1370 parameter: 0.86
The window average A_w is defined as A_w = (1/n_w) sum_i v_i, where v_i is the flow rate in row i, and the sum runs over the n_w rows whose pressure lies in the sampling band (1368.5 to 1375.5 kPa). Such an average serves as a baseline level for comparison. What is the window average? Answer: 130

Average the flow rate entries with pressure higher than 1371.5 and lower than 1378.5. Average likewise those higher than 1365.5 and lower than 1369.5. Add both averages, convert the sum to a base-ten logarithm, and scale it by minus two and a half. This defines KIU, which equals -6.01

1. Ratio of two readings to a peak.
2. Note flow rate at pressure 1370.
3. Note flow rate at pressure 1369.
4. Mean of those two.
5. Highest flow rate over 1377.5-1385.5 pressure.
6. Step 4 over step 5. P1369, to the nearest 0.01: 0.79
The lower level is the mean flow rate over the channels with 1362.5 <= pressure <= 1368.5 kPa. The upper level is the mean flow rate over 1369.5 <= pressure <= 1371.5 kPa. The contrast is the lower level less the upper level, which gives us -15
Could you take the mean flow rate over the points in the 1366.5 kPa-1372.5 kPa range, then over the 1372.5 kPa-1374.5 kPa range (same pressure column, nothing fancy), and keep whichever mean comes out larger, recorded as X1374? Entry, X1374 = 134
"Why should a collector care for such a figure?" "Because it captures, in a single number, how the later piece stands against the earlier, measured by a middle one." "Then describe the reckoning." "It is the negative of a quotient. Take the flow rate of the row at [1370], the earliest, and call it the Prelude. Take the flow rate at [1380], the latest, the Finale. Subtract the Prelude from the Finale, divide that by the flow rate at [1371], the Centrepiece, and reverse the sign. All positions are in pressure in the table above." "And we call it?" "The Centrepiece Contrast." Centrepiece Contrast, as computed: -0.200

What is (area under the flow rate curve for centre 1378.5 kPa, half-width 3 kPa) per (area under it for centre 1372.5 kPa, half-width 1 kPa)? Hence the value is 3.20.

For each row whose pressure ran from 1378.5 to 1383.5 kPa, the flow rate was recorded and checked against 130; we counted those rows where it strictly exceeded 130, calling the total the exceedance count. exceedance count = 5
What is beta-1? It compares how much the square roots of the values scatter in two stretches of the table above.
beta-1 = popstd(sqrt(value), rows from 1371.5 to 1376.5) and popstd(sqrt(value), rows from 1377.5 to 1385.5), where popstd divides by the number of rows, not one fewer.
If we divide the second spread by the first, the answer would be 0.83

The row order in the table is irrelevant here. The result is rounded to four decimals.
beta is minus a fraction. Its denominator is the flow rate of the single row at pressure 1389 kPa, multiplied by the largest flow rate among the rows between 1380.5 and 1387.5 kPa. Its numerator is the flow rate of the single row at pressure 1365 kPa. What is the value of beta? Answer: -0.0052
